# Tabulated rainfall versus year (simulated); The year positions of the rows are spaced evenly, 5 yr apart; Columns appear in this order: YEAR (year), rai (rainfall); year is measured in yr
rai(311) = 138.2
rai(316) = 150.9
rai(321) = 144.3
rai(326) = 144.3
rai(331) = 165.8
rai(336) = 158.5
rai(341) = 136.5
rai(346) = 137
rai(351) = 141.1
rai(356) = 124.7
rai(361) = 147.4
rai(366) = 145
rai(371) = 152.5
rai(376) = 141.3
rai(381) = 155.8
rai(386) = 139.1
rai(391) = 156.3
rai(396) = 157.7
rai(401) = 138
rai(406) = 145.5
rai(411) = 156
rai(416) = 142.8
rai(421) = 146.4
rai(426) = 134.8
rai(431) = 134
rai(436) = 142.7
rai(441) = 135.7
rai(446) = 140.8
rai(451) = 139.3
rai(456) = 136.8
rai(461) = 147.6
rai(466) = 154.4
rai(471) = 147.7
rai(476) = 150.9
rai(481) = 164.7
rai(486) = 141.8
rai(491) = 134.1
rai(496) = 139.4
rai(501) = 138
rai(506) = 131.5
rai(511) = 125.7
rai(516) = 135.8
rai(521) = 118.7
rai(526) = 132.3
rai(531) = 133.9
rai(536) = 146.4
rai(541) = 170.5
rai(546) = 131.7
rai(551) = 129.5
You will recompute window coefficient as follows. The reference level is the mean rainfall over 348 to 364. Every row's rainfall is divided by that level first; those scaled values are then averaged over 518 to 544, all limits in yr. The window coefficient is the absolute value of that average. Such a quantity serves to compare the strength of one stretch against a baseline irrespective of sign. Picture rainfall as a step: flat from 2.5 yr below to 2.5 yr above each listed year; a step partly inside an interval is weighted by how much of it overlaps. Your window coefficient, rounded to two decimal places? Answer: 1.02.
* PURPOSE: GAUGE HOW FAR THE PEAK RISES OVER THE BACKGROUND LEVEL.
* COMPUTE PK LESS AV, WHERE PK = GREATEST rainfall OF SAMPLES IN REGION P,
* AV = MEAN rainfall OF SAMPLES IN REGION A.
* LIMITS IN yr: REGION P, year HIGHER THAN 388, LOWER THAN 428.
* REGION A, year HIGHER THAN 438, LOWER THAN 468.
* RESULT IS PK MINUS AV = 15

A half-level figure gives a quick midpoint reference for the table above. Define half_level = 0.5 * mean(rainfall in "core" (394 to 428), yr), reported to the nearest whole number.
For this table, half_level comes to 73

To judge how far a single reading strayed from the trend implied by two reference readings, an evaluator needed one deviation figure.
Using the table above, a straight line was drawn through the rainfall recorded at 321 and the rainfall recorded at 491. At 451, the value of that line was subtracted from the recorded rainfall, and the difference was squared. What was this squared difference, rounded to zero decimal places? 8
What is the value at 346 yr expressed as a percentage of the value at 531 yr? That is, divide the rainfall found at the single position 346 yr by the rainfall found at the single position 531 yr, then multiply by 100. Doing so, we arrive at 102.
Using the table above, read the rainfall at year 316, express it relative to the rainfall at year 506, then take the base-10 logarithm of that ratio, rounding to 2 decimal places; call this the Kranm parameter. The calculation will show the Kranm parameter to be 0.06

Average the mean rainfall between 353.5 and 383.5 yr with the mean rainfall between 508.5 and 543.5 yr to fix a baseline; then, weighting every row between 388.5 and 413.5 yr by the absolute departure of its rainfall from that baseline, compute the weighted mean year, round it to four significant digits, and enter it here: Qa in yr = 399.8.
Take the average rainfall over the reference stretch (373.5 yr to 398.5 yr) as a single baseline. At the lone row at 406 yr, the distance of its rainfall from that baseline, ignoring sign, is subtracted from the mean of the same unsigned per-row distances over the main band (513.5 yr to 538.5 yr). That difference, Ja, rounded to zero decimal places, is 12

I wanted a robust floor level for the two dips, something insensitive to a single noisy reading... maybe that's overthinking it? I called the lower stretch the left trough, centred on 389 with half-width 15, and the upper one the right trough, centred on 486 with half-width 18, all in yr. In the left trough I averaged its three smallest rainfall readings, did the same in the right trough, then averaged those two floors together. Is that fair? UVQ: 138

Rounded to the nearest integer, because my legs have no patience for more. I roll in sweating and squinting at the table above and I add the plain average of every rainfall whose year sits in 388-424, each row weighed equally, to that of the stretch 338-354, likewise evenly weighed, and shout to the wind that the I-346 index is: 287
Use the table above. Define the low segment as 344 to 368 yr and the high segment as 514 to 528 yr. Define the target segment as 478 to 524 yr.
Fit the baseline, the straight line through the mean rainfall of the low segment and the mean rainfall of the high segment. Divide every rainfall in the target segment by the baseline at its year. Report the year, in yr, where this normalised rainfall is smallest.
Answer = 521 yr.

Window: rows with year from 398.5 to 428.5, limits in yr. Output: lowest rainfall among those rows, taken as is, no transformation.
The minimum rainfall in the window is 134.8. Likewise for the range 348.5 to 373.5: 124.7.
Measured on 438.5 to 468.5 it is 135.7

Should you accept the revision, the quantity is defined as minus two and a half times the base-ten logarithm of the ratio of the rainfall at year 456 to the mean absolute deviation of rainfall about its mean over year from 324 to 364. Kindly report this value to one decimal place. -2.9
